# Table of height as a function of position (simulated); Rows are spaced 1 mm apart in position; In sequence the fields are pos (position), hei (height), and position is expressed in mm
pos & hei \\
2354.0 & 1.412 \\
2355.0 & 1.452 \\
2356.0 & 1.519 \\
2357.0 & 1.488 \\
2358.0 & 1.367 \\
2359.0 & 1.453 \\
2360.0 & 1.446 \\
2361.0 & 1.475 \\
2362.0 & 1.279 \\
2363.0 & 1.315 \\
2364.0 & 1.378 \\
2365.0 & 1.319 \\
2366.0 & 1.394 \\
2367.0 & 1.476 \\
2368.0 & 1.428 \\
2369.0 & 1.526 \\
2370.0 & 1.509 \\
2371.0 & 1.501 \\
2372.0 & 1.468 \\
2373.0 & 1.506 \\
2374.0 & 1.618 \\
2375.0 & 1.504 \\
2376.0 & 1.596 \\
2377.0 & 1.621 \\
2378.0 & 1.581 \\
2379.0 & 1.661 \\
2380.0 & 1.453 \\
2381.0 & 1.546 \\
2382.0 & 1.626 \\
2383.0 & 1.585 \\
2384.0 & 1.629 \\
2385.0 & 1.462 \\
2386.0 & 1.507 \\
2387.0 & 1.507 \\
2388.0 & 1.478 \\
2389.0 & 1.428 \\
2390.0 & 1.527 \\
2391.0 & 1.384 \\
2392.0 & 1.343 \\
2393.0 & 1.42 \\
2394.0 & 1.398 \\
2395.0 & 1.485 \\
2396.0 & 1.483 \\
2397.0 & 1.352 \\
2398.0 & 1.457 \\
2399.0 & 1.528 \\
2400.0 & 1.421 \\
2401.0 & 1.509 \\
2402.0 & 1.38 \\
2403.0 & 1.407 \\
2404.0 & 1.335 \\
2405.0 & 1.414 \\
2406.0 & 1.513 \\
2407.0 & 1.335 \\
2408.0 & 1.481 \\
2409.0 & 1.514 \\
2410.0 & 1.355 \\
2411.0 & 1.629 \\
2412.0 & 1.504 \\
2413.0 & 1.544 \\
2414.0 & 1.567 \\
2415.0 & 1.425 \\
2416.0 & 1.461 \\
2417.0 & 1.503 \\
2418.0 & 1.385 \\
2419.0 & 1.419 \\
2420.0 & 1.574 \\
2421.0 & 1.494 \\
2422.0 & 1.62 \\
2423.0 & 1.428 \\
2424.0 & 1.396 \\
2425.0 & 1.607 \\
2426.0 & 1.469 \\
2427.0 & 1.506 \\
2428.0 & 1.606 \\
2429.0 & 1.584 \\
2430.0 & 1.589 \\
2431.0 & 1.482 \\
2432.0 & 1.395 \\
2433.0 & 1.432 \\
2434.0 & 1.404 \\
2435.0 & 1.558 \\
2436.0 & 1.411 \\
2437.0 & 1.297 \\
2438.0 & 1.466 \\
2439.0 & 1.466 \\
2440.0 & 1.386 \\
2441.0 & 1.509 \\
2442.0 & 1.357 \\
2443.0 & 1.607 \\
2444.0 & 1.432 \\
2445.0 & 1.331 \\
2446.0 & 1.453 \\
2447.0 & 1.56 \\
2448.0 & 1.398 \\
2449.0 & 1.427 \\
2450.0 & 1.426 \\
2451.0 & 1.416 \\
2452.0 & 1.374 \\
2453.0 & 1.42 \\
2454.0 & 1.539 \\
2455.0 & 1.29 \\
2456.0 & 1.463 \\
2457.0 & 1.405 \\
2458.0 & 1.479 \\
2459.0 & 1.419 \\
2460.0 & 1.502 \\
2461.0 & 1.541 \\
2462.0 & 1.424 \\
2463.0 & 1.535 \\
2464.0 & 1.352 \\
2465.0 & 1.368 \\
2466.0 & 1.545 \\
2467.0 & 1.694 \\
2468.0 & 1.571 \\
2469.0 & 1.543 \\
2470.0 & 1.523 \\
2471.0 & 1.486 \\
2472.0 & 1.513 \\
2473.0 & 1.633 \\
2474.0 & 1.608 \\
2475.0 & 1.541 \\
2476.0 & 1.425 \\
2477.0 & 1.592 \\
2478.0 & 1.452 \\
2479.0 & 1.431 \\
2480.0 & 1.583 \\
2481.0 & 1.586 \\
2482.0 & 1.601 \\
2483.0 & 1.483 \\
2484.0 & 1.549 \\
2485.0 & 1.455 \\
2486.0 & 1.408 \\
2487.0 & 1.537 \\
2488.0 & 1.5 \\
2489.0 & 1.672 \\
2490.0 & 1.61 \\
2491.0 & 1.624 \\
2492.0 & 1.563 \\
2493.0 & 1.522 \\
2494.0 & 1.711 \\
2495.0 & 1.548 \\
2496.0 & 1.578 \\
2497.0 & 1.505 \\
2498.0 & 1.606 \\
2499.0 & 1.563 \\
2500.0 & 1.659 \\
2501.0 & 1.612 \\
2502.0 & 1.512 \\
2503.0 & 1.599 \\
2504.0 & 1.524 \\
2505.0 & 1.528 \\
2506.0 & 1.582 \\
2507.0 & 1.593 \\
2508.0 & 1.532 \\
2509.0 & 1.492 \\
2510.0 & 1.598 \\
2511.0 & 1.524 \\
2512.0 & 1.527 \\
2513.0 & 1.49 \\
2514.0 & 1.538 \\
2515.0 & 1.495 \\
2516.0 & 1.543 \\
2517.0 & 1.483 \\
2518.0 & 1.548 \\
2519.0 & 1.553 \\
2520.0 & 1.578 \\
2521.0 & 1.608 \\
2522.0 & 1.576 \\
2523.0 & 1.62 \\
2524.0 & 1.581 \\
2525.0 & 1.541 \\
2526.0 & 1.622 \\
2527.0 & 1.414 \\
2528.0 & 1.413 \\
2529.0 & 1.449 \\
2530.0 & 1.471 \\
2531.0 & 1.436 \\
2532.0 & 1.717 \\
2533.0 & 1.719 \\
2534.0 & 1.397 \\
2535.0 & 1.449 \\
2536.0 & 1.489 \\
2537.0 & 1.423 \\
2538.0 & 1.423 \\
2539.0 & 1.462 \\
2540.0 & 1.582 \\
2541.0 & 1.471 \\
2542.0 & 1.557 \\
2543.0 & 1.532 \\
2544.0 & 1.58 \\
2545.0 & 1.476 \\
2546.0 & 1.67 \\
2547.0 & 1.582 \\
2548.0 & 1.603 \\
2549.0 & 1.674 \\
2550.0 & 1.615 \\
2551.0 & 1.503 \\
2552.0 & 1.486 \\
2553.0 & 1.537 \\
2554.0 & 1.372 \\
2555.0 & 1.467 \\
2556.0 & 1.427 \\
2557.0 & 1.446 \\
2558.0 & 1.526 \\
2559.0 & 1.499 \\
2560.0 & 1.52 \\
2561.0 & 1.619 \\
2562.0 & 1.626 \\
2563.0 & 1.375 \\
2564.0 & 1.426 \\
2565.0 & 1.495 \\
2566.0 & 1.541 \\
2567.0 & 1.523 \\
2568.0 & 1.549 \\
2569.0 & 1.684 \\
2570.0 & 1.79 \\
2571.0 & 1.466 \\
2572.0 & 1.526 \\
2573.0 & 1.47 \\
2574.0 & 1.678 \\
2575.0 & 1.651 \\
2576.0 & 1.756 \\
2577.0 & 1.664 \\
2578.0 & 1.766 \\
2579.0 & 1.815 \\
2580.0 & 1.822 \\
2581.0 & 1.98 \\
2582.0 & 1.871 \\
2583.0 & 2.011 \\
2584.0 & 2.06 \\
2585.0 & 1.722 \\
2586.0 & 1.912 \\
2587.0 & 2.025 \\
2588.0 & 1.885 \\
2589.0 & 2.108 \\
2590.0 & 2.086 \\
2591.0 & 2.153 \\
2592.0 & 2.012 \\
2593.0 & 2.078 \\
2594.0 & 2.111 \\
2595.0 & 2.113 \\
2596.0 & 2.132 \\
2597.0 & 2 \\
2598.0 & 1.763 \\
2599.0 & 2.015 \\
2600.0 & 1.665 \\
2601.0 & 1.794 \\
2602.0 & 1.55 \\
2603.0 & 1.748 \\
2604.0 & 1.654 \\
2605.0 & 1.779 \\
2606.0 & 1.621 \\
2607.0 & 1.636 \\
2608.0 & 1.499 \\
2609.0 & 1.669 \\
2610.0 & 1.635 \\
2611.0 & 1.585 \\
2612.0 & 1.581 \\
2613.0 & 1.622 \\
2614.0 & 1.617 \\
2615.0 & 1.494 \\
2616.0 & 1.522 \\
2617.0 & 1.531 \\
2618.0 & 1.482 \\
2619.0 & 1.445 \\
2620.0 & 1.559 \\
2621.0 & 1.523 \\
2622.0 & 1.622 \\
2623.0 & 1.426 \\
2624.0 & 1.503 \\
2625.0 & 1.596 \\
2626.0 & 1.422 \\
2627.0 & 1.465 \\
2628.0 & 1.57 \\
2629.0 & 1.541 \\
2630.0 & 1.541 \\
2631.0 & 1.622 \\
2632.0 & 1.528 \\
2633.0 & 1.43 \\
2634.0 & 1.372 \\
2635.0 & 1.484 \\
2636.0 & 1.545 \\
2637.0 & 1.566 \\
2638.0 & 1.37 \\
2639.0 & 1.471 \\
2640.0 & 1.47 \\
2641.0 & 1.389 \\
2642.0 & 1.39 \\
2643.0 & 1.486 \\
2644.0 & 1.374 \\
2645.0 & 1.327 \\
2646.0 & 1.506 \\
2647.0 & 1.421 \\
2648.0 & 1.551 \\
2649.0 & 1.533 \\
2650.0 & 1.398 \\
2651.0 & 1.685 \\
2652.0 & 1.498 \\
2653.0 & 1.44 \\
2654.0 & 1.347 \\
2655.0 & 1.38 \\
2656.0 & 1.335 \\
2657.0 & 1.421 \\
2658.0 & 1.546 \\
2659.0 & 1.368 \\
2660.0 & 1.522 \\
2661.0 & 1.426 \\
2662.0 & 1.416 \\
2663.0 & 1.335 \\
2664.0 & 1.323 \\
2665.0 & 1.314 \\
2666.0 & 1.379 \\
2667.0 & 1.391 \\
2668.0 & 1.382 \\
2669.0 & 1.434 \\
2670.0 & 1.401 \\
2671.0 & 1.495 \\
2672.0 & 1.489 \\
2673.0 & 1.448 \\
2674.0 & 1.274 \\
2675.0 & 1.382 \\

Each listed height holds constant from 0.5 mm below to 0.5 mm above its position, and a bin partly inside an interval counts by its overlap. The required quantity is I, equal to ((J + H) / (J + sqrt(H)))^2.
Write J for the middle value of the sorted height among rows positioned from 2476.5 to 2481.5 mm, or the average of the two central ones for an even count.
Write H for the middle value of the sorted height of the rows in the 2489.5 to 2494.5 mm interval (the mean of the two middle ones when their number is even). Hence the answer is 1.25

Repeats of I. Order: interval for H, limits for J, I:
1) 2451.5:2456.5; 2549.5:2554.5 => 1.18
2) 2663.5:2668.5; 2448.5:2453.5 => 1.16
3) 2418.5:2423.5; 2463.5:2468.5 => 1.21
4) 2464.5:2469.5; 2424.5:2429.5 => 1.23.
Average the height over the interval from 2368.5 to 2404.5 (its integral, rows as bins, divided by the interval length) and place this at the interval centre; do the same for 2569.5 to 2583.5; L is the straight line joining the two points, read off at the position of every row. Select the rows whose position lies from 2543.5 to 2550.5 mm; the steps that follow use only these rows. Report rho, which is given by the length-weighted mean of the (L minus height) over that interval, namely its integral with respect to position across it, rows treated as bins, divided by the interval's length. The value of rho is 0.10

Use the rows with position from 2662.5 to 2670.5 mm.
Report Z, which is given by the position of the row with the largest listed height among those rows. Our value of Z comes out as 2669.0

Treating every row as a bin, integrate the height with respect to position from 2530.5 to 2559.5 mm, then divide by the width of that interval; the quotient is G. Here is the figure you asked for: 1.52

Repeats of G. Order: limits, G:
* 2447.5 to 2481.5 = 1.49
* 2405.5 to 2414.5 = 1.49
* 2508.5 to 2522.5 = 1.54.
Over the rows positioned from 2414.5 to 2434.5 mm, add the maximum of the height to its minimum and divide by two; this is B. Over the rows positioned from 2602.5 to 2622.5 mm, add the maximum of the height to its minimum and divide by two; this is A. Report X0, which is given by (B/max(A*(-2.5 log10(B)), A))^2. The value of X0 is 0.87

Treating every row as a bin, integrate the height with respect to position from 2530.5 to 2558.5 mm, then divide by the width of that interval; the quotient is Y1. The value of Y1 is 1.52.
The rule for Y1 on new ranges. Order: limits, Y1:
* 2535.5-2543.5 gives 1.49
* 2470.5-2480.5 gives 1.53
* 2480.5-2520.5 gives 1.55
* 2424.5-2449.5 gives 1.47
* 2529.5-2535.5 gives 1.53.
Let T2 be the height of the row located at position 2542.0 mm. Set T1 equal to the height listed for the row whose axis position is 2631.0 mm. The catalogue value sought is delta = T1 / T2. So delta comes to 1.04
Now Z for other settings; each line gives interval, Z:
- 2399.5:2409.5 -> 2409.0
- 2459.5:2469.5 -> 2467.0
